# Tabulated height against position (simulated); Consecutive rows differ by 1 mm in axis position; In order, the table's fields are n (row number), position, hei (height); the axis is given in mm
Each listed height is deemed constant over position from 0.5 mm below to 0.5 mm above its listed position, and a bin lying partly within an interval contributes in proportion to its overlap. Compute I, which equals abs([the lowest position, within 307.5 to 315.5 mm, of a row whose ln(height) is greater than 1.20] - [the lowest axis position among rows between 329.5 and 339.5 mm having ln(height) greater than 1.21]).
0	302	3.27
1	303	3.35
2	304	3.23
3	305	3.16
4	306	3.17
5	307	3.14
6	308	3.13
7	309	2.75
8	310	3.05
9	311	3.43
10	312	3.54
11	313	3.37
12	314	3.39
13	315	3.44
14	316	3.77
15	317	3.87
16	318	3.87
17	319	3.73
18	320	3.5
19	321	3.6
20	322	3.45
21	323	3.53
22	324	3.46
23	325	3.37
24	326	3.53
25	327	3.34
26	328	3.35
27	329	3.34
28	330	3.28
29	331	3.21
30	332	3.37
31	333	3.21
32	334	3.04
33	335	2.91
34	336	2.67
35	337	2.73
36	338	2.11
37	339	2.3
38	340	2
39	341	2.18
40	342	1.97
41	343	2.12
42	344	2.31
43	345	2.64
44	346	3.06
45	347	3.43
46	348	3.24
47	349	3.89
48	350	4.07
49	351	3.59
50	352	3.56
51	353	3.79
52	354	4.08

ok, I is 21 mm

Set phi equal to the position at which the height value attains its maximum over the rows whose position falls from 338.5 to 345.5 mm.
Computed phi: 345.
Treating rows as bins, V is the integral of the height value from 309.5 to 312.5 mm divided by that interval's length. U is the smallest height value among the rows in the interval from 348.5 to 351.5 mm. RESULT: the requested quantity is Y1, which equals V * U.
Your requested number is 12.0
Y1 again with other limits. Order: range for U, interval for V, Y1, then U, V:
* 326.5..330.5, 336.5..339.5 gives 7.8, 3.28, 2.38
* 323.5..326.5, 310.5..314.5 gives 11.6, 3.37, 3.43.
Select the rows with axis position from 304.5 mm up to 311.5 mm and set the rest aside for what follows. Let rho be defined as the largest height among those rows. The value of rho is 3.43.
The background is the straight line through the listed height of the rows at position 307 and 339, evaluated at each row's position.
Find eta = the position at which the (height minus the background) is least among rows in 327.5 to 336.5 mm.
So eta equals 336 mm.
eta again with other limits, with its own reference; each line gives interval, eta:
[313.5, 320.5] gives 314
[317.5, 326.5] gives 320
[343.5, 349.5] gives 344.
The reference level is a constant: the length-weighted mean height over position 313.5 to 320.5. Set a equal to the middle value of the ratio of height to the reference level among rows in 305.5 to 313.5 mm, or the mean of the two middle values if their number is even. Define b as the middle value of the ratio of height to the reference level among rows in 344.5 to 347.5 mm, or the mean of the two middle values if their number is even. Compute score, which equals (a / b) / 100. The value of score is 0.0103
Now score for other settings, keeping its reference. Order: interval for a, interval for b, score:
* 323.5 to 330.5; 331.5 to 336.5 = 0.0110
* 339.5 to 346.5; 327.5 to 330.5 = 0.0065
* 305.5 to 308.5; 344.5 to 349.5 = 0.0097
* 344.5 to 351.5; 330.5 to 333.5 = 0.0107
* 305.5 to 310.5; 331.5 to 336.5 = 0.0103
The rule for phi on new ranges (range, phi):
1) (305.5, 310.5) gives 306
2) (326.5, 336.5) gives 332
